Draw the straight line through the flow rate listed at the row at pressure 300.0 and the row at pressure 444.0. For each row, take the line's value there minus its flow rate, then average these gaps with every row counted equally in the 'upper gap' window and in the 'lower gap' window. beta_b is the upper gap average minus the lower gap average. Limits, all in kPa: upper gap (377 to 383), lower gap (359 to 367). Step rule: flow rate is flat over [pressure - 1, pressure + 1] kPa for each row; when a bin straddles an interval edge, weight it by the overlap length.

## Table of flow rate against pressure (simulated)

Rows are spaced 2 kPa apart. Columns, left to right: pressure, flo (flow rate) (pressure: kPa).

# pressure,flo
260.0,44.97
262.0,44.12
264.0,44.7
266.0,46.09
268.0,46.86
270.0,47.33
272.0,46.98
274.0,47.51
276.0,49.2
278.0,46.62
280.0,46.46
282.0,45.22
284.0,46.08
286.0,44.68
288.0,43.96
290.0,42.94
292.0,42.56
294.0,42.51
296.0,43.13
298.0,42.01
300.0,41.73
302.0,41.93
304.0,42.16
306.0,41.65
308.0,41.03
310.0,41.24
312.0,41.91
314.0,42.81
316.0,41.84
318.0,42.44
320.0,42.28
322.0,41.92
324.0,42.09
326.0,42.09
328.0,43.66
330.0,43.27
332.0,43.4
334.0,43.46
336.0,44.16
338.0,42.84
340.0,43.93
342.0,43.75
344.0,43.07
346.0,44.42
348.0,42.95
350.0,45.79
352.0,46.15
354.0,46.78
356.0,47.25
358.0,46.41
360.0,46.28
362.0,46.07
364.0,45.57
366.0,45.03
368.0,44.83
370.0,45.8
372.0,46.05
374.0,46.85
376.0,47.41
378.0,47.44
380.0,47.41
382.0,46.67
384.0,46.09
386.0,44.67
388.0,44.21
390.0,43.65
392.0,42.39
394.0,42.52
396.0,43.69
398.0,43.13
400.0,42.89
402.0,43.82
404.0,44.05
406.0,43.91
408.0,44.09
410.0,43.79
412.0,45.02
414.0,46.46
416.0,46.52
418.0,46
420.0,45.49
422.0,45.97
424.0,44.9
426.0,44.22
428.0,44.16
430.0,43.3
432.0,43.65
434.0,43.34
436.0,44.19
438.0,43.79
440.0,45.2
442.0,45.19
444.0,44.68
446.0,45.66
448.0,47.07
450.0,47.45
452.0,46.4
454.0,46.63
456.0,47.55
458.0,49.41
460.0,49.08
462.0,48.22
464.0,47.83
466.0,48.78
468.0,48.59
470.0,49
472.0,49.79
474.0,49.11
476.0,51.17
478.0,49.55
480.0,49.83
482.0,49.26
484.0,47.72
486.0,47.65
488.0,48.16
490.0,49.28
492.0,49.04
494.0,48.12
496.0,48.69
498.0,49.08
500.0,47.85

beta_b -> -1.1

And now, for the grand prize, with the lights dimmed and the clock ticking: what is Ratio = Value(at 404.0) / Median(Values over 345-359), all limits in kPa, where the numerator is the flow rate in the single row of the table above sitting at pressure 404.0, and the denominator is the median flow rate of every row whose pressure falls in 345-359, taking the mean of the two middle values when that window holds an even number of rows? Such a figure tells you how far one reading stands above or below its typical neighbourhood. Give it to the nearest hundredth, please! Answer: 0.95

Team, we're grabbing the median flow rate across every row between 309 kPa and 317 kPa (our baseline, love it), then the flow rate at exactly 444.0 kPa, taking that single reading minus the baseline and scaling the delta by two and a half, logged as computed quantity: 7.0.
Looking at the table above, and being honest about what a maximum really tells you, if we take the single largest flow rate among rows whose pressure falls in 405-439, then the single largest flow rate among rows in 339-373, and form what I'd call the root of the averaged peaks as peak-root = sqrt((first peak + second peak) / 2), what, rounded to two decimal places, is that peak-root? 6.85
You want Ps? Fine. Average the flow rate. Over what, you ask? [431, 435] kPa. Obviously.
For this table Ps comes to 43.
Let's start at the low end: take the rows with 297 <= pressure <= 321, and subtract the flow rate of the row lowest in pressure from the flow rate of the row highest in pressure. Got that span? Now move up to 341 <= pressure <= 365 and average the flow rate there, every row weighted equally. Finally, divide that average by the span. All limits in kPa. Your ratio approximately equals 168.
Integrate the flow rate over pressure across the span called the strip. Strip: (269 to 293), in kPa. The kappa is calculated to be 1099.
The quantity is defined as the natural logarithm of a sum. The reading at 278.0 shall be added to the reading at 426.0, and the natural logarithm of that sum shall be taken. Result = 4.51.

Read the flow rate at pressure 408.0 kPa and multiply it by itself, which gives 1944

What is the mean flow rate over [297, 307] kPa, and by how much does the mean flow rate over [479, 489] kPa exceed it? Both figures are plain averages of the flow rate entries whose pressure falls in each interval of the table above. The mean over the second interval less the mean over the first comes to 6.6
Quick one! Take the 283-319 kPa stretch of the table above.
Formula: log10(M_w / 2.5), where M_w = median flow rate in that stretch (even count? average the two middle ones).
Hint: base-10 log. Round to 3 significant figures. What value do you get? 1.23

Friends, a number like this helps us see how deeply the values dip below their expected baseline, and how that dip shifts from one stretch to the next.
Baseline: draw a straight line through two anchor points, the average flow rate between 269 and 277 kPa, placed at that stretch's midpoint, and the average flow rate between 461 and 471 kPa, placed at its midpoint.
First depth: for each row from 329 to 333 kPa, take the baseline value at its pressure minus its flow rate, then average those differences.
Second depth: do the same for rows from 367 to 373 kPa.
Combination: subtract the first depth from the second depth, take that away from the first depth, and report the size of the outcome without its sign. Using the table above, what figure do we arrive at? 7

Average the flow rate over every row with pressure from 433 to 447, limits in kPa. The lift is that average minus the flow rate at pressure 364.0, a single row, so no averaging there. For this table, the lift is -1.0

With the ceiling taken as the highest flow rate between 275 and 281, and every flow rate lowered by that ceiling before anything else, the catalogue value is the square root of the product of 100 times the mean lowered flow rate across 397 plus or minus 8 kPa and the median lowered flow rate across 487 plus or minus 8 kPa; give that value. 19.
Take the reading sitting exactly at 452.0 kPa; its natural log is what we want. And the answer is 3.84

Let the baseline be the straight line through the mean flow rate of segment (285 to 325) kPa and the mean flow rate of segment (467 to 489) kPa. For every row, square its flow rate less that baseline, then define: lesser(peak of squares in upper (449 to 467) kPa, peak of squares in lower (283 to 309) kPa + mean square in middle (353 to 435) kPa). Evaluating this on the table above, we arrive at 2.8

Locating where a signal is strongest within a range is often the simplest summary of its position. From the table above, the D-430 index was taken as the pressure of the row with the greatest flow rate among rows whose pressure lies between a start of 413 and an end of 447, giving 416.0 kPa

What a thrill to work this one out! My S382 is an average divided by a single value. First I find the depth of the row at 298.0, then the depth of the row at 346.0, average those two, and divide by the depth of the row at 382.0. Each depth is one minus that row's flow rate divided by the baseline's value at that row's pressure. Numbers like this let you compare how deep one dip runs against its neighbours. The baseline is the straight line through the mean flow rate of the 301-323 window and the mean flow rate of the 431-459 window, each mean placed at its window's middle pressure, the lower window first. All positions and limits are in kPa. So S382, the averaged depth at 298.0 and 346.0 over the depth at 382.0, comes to 0.4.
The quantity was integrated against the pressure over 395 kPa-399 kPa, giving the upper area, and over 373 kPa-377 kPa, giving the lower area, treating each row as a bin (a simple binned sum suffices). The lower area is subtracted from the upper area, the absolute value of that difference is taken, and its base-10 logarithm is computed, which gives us 1.2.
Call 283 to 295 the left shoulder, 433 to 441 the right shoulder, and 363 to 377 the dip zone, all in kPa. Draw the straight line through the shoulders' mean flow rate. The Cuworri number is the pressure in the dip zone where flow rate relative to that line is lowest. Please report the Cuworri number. 368.0 kPa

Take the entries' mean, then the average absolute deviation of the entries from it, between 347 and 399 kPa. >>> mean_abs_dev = 1.32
